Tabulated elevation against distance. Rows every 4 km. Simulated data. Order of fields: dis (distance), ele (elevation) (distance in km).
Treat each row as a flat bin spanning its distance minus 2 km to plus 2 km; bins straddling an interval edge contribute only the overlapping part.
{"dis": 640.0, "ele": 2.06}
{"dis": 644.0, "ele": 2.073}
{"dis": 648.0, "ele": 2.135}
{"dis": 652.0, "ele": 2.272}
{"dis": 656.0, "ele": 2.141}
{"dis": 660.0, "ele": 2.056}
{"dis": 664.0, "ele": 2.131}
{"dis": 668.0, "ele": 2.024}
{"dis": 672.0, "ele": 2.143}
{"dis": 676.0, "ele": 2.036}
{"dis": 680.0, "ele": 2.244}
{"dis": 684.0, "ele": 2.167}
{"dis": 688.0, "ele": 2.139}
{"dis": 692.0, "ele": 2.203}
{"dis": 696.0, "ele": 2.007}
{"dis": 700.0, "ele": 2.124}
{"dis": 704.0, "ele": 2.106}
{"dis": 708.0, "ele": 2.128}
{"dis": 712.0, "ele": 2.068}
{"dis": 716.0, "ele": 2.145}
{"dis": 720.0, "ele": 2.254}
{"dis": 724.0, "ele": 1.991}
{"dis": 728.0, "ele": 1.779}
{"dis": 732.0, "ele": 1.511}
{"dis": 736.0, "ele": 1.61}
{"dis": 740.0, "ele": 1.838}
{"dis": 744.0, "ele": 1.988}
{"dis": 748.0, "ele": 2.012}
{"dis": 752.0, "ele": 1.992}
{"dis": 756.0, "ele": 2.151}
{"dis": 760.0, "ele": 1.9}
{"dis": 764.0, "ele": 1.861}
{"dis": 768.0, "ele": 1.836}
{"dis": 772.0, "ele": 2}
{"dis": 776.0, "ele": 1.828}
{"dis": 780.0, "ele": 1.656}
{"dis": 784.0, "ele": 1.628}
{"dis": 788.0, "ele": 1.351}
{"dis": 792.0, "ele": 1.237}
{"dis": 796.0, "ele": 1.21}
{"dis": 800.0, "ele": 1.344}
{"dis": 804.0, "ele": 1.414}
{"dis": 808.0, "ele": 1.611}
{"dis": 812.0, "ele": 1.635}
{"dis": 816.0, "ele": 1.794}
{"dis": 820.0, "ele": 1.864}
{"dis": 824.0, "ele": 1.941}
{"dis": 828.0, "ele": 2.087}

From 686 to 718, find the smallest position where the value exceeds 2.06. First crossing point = 688.0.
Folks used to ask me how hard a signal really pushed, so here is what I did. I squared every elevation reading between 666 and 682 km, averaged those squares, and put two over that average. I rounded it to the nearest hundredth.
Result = 0.45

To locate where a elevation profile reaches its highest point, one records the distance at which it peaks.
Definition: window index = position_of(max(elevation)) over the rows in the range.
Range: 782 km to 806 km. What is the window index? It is 784.0 km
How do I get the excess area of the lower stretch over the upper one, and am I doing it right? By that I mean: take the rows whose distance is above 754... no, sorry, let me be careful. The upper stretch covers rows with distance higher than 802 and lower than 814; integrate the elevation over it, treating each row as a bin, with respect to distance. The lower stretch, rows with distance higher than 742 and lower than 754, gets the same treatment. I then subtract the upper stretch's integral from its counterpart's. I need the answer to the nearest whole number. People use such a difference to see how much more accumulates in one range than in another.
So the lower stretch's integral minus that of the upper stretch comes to 5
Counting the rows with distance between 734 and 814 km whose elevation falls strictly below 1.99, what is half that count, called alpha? 8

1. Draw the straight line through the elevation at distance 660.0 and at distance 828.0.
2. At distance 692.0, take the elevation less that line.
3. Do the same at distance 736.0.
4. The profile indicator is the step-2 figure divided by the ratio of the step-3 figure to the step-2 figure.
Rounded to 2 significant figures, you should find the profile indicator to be -0.043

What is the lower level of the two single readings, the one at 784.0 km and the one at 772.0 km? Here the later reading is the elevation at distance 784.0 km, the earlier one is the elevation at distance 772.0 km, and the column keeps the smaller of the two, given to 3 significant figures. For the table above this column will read 1.63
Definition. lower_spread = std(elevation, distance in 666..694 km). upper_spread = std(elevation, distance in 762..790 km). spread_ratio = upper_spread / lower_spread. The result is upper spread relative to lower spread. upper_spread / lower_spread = 2.61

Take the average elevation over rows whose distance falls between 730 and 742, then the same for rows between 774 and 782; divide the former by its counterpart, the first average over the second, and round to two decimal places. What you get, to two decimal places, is 0.95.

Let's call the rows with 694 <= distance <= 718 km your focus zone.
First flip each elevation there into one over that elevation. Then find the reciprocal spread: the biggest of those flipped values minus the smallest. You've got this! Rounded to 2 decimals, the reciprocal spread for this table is 0.03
